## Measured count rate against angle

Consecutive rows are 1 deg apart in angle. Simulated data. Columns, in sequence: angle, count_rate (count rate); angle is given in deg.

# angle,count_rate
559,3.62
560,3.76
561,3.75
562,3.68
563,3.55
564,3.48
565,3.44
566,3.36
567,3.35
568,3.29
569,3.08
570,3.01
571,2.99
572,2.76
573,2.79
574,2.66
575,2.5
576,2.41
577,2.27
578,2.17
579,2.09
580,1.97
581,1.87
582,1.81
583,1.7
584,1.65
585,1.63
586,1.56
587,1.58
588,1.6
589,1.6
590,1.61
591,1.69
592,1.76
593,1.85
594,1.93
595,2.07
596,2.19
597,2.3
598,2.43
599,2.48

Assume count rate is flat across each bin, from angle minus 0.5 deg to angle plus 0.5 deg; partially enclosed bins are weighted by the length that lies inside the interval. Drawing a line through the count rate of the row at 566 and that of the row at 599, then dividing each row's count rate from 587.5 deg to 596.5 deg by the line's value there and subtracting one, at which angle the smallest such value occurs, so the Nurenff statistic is 588 deg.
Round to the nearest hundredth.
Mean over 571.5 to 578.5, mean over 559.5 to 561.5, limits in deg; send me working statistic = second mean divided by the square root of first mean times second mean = 1.22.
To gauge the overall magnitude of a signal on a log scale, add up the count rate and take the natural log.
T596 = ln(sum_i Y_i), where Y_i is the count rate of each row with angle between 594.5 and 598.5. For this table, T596 2.20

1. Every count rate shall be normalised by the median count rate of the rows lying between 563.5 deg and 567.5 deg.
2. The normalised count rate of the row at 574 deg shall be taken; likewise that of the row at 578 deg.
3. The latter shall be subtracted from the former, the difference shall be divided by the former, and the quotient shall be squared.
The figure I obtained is 0.034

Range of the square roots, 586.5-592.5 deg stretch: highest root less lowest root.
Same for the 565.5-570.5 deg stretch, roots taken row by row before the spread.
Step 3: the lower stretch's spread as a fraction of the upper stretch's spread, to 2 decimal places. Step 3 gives 1.41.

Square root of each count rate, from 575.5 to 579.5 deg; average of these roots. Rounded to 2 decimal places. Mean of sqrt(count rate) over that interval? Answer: 1.49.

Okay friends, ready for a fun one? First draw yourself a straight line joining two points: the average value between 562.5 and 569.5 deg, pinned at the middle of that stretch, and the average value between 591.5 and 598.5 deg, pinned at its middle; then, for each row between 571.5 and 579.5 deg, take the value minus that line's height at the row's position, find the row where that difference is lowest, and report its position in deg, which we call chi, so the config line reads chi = 579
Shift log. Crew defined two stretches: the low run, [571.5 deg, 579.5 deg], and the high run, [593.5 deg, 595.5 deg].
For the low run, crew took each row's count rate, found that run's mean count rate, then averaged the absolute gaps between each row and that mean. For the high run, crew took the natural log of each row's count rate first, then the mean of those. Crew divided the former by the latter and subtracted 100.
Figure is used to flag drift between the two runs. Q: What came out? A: -99.7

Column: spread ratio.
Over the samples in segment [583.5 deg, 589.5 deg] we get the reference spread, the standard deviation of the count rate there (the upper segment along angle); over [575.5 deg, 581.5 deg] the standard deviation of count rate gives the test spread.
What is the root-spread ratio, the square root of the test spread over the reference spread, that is 2.5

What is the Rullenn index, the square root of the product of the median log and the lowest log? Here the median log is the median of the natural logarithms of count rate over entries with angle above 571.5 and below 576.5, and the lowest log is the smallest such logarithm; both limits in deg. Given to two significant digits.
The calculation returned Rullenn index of 0.93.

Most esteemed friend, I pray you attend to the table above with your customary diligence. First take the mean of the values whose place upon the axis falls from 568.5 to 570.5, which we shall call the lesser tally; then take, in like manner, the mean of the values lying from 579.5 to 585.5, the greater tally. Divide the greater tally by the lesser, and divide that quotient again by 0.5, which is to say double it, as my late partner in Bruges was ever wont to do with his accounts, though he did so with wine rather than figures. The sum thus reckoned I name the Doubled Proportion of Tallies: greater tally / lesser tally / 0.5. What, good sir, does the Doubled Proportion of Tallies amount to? 1.16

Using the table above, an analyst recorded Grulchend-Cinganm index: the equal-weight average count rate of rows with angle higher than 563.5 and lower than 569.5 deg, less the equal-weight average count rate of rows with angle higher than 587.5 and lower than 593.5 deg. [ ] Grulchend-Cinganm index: 1.6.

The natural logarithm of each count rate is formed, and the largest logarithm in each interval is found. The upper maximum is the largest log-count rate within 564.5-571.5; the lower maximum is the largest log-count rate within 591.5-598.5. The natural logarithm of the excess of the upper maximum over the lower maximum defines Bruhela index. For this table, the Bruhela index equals -1.1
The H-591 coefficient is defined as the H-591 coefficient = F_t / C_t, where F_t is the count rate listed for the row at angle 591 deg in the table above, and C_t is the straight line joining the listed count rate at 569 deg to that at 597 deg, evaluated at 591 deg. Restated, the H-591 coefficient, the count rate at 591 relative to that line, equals 0.69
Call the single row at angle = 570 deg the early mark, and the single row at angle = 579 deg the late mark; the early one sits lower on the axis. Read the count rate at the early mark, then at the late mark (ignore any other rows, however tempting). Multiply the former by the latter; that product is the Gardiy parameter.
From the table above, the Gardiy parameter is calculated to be 6.3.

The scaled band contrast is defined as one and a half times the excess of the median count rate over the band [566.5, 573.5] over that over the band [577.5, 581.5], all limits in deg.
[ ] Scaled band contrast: 1.5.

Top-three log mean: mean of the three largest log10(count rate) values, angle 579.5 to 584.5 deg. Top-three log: 0.27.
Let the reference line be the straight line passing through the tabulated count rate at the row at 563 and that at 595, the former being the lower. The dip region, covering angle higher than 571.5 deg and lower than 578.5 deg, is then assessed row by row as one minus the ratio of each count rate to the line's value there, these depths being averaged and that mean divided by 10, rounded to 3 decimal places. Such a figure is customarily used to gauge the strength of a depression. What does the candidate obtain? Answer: 0.016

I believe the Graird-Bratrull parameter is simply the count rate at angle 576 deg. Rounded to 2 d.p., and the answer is 2.41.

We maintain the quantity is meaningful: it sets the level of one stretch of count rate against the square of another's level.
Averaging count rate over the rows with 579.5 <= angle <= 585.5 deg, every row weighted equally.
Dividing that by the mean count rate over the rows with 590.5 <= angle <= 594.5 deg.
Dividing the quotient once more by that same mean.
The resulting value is 0.54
